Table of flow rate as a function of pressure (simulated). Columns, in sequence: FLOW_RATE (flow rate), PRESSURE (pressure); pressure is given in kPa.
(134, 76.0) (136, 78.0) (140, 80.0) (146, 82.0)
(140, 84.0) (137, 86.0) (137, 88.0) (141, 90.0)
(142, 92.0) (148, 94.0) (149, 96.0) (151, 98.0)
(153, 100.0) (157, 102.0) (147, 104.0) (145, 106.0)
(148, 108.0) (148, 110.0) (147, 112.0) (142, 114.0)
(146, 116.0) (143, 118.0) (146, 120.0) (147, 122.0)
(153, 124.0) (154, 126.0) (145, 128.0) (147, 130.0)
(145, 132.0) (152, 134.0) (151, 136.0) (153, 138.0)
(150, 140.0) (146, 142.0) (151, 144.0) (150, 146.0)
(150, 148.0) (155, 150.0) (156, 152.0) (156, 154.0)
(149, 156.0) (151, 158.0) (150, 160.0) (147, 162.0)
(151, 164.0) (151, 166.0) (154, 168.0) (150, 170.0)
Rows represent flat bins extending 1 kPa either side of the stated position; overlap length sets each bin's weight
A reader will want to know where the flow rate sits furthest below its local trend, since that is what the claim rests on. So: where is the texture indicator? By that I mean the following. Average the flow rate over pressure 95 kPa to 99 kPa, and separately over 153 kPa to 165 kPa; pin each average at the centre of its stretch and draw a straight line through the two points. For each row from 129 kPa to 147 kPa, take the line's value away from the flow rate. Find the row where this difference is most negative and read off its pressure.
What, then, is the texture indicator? 132.0 kPa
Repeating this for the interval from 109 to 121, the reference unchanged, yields 114.0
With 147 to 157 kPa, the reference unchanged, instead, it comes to 156.0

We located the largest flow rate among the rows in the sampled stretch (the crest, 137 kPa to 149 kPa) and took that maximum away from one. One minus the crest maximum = -152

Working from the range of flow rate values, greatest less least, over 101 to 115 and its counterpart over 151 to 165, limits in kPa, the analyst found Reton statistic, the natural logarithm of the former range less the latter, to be 1.8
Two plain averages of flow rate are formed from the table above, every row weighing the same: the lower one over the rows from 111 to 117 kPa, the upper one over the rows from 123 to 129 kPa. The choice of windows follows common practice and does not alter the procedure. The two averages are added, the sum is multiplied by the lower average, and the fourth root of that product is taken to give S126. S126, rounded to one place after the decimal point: 14.4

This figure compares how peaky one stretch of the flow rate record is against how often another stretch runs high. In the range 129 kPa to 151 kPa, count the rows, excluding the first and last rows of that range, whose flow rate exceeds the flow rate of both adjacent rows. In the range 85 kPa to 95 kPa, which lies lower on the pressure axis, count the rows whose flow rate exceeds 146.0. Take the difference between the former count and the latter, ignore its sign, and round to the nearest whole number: 2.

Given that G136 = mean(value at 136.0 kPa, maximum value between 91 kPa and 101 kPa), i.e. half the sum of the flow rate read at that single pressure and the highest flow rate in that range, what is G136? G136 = 152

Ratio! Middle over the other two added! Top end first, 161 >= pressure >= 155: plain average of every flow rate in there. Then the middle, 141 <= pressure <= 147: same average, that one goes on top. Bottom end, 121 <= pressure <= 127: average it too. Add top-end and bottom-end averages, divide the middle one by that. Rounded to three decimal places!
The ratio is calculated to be 0.494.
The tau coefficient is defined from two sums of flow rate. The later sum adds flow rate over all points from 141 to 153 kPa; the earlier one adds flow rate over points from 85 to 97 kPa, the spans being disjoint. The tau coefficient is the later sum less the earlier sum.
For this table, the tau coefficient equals 54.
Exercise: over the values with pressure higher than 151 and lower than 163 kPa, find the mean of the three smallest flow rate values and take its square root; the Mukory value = 12.2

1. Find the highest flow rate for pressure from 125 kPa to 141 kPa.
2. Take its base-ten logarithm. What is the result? 2.19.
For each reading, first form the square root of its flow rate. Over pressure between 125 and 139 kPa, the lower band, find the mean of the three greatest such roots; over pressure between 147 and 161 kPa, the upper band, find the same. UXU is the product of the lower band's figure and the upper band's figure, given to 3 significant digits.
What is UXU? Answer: 154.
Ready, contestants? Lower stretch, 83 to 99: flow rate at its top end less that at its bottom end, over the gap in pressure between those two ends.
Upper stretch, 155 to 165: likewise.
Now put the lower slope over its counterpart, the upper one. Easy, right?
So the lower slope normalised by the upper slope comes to 3.1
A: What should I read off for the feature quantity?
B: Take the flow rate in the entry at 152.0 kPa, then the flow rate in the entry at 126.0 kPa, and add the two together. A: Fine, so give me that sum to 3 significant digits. 310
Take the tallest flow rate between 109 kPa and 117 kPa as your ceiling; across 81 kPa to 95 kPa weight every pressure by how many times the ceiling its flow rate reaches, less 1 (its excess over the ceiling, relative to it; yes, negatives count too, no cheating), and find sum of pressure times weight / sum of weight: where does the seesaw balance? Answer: 87.4 kPa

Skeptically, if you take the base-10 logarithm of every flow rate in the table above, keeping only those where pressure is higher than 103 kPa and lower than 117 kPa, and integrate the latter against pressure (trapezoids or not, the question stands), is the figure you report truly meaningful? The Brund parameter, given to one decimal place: 30.3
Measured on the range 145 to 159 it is 30.6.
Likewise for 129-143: 30.4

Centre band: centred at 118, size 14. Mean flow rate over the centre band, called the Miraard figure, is 146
